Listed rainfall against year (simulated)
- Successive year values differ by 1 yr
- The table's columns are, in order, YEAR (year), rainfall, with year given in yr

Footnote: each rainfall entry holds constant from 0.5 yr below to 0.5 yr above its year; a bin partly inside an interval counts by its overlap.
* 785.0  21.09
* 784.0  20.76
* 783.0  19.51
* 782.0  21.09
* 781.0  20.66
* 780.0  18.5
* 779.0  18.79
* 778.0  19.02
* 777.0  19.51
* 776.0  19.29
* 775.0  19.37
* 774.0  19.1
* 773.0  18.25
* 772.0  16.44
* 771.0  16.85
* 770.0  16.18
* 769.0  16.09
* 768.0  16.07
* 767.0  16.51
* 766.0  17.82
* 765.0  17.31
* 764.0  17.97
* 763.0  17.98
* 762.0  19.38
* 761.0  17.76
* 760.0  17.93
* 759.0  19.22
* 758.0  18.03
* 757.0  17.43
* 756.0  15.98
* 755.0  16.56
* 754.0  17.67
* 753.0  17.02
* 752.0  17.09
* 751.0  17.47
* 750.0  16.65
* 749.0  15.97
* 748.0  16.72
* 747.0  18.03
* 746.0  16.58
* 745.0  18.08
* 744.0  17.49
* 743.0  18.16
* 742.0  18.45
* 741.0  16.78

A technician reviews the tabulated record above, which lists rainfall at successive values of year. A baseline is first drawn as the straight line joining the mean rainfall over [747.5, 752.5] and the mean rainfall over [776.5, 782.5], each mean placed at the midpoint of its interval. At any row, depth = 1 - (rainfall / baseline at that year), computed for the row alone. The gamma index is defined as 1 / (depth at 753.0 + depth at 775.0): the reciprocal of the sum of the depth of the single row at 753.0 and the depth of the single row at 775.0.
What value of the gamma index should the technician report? -126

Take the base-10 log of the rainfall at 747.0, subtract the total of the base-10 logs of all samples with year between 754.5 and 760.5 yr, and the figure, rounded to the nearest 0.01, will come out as -6.20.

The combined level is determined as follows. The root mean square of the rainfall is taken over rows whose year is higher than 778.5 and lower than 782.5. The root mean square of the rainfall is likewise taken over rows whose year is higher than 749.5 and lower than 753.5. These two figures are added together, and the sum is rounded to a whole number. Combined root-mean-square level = 37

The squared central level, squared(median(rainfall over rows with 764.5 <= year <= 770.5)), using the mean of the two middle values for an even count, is 267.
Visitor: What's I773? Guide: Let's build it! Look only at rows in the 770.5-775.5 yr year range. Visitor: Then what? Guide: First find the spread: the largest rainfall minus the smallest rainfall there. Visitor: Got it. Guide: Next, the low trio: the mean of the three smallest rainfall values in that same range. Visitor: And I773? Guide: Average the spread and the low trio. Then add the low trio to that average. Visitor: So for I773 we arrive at 27.2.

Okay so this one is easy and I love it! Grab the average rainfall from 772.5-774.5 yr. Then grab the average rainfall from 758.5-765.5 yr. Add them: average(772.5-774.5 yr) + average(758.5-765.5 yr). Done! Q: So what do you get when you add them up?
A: 36.9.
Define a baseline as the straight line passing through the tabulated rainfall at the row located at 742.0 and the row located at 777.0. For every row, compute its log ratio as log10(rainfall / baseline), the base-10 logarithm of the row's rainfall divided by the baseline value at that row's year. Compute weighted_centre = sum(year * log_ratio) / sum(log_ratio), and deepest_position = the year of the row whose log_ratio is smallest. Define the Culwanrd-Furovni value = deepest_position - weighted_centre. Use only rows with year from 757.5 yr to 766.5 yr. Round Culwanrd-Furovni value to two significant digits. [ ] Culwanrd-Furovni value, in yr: 2.0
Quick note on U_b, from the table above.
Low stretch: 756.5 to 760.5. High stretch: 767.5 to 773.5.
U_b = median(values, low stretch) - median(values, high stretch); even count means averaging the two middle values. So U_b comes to 1.67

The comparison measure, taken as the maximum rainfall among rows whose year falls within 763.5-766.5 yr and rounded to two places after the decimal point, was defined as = 17.97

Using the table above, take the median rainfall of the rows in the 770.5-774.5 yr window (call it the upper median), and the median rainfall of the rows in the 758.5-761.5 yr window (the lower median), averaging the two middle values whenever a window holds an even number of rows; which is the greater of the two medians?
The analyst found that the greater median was 17.9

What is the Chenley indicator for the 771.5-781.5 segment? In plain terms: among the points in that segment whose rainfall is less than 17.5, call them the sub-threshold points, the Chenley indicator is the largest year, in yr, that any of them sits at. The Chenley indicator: 772.0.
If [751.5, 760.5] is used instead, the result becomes 757.0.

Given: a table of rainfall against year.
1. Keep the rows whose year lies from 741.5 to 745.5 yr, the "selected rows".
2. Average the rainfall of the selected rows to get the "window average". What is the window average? 18.0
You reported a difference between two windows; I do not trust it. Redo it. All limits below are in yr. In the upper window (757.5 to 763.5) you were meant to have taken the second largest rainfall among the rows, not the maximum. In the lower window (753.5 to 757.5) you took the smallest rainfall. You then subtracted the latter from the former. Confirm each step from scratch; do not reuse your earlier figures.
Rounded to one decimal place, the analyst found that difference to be 3.2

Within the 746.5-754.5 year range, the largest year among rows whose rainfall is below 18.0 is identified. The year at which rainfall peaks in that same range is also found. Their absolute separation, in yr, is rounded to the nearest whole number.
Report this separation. 7 yr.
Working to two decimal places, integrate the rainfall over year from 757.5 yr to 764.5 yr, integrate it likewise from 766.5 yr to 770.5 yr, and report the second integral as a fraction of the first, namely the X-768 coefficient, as 0.51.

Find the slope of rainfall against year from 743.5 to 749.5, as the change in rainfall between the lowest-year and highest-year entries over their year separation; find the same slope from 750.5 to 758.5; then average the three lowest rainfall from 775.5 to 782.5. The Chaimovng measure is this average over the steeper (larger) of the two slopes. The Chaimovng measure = 235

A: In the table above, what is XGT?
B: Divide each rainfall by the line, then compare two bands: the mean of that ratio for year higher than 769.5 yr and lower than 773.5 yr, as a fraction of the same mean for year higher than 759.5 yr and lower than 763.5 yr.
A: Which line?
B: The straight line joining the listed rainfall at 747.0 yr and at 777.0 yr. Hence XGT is 0.90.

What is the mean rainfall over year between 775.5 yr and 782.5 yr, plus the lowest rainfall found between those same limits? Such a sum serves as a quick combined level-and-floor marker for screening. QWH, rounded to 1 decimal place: 38.1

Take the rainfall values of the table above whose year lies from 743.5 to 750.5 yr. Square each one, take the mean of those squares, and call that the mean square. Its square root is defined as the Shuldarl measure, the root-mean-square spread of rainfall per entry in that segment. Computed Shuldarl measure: 17.1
